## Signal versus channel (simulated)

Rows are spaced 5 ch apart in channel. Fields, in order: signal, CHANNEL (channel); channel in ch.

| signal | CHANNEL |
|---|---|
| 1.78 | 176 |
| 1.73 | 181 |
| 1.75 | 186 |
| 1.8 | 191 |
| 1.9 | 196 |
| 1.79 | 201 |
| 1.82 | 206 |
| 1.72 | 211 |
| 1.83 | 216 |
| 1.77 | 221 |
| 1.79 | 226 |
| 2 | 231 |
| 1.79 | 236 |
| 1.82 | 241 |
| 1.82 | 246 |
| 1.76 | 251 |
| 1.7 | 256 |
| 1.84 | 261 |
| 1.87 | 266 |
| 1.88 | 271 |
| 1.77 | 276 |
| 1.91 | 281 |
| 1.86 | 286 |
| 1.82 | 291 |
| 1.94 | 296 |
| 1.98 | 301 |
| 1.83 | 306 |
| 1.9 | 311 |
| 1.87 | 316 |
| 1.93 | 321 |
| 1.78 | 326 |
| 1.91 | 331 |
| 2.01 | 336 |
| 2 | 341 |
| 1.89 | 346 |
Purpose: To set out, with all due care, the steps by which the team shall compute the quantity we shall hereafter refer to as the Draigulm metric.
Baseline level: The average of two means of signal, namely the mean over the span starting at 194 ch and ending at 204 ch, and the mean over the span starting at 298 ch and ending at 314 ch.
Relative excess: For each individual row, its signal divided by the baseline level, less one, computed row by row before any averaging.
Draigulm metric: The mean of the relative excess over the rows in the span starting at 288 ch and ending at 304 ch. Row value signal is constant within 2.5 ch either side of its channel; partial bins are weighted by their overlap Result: 0.02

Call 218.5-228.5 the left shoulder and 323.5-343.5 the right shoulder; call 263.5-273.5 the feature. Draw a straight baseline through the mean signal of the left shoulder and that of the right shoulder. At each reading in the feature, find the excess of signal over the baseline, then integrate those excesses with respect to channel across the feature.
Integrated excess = 0.4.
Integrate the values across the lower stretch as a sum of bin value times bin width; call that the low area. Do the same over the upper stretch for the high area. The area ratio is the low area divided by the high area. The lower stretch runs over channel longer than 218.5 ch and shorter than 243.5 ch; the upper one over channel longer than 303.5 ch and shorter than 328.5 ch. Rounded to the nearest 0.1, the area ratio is 1.0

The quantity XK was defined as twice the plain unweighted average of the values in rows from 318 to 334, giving 3.75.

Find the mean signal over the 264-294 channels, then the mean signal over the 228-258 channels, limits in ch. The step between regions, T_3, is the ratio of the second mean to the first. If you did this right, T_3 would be 0.980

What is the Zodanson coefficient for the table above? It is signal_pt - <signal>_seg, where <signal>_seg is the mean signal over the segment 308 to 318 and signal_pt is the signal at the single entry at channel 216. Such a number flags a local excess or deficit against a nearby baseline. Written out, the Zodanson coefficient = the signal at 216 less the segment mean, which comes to -0.05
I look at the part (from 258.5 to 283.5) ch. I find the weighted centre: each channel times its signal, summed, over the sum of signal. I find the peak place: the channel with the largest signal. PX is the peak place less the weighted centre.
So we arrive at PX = 10.0 ch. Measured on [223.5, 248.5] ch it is -4.9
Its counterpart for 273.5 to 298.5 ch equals 9.9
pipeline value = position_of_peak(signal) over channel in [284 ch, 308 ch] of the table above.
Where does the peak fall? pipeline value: 301 ch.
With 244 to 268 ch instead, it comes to 266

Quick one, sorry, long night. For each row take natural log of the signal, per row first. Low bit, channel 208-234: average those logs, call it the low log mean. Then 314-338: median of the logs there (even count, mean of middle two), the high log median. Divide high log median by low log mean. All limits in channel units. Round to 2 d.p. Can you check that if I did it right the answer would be 1.08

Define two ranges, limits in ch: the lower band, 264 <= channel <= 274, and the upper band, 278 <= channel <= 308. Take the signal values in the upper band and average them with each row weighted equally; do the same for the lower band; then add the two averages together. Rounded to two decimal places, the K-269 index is 3.76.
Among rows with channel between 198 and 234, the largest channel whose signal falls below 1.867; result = 226 ch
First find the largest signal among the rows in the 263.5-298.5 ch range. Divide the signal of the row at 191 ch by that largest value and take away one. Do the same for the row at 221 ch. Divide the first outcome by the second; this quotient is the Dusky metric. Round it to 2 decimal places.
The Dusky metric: 0.82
